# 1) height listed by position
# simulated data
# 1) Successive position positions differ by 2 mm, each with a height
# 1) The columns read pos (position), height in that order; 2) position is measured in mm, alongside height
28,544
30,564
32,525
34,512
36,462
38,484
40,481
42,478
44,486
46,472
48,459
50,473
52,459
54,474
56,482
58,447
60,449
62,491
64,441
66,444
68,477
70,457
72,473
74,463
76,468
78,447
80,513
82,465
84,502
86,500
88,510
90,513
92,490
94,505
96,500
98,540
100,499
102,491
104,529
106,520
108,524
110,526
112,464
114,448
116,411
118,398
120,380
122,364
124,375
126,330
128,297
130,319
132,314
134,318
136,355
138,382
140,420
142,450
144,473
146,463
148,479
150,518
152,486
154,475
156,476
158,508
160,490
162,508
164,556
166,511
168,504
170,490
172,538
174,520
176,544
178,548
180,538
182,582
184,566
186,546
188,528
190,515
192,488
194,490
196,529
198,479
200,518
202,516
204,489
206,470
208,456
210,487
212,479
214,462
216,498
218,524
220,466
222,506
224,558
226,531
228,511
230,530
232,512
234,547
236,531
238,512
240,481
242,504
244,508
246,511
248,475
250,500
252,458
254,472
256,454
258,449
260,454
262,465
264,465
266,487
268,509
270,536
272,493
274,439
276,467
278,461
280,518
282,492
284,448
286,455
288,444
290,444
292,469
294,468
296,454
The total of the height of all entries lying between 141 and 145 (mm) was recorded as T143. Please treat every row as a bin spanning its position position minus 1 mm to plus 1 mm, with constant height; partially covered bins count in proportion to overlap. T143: 923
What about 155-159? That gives 984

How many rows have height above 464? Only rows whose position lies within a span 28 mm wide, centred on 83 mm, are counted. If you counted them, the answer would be 11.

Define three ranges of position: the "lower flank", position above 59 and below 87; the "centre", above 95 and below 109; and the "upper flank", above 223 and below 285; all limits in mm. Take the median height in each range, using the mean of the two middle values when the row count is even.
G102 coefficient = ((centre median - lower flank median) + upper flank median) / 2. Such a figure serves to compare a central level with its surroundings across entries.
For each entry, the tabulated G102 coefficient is 273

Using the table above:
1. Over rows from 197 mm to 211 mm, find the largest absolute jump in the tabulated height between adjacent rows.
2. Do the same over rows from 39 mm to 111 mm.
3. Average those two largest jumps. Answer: 52.5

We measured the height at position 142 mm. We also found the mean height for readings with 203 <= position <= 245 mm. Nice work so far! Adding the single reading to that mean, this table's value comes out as 953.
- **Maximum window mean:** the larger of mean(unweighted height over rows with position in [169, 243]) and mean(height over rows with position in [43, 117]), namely 513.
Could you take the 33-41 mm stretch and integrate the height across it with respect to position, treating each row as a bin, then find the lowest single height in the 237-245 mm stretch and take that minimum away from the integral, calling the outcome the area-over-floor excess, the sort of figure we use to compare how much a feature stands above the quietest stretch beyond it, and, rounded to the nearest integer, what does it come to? 3397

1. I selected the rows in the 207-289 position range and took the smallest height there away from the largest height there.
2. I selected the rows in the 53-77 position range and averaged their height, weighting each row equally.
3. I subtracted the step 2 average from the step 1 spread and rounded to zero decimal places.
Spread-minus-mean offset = -345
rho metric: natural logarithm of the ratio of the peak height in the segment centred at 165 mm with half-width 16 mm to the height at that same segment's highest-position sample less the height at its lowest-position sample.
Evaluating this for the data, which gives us 3.3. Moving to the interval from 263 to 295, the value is 5.2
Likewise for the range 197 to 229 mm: 2.9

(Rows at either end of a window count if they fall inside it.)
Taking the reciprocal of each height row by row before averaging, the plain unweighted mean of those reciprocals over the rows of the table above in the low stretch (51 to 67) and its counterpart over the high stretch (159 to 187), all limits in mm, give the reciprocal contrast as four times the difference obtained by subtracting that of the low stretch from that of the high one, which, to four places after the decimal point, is -0.0011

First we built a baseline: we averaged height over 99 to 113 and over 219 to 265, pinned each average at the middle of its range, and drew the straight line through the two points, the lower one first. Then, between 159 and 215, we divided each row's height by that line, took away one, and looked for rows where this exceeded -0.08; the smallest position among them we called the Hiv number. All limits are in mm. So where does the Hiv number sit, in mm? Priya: 160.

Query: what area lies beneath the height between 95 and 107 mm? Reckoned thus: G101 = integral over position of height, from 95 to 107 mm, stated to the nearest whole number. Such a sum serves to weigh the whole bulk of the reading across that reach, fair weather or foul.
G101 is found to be 6158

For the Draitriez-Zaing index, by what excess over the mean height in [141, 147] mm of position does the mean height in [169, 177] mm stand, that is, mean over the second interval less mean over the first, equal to 61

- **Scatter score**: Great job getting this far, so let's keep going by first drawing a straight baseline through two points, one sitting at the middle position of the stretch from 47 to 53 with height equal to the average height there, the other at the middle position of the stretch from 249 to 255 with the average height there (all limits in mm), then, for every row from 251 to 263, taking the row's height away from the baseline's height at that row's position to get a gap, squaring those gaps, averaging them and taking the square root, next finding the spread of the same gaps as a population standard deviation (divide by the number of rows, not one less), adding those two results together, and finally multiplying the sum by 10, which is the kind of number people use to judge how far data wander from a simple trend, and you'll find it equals 276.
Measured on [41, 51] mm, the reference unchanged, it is 225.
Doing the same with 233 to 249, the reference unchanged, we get 619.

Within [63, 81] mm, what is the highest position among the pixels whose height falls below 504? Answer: 78 mm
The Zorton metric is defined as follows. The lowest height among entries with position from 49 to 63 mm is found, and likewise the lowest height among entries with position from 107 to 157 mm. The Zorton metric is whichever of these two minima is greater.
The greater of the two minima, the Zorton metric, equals 447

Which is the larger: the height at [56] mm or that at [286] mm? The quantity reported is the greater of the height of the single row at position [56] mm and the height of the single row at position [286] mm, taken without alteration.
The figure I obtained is 482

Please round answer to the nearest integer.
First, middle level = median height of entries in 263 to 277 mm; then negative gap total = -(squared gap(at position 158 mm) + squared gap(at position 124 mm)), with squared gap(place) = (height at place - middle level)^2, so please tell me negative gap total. -12985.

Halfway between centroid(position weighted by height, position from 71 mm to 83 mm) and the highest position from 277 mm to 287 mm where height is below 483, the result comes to 181.5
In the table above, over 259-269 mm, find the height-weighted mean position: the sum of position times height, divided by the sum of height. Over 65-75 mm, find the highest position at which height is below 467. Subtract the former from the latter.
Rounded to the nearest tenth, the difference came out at -190.1 mm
